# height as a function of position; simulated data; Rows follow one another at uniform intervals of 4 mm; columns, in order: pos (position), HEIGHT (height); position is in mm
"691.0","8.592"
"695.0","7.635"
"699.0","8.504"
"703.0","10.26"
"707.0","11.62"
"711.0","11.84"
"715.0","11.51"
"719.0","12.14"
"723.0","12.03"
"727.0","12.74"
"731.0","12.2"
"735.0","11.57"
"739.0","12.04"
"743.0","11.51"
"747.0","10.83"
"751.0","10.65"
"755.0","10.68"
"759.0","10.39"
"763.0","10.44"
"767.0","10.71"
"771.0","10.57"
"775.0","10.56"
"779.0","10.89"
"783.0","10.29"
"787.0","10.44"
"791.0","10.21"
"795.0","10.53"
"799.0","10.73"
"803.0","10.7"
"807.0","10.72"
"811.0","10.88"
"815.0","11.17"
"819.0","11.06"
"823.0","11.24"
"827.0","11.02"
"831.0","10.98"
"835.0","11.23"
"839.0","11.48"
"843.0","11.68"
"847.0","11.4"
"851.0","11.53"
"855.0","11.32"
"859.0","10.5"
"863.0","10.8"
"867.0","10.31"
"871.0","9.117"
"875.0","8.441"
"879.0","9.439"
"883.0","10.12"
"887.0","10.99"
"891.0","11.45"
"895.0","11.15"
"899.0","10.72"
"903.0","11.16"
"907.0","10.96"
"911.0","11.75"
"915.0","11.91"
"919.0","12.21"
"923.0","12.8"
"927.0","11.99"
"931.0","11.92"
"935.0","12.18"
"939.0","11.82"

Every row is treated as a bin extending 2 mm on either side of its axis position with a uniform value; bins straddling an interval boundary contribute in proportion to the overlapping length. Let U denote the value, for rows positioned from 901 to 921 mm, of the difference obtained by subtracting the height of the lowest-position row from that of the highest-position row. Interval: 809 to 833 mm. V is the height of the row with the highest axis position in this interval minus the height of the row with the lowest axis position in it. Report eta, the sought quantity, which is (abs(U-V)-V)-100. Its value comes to -99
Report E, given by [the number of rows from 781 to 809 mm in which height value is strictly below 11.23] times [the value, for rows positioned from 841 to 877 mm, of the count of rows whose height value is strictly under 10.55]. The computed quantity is 28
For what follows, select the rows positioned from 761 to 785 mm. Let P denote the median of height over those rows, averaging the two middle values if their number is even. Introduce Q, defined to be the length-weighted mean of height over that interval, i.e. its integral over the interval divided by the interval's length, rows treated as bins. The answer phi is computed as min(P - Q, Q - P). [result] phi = -0.01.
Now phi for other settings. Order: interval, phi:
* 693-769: -0.49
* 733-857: -0.07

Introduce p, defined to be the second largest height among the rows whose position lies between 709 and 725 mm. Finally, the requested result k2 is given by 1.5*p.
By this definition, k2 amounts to 18.0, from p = 12.03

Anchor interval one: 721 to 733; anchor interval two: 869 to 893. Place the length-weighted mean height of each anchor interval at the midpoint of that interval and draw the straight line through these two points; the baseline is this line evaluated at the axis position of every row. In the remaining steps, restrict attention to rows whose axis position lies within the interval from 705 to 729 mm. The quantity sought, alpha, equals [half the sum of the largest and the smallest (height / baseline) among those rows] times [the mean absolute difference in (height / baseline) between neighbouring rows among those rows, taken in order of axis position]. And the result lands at 0.03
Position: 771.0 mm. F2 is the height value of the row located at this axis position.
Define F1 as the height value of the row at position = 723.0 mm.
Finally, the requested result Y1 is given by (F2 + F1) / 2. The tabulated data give 11.3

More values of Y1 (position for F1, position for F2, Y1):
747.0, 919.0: 11.5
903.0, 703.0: 10.7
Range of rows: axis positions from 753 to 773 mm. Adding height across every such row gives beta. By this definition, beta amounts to 53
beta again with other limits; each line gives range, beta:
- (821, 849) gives 79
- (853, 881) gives 70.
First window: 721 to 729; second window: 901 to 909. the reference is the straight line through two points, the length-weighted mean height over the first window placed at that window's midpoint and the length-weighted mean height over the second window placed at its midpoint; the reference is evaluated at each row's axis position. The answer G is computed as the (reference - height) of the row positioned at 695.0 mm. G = 5.0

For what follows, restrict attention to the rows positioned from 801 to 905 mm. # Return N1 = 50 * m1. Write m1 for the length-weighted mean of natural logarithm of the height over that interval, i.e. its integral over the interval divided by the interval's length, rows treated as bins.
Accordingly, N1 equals 118.8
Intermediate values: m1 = 2.38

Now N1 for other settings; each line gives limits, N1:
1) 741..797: 118.1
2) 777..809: 117.9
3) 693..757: 120.0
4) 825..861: 120.9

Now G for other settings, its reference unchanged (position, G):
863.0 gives 0.6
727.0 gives -0.4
